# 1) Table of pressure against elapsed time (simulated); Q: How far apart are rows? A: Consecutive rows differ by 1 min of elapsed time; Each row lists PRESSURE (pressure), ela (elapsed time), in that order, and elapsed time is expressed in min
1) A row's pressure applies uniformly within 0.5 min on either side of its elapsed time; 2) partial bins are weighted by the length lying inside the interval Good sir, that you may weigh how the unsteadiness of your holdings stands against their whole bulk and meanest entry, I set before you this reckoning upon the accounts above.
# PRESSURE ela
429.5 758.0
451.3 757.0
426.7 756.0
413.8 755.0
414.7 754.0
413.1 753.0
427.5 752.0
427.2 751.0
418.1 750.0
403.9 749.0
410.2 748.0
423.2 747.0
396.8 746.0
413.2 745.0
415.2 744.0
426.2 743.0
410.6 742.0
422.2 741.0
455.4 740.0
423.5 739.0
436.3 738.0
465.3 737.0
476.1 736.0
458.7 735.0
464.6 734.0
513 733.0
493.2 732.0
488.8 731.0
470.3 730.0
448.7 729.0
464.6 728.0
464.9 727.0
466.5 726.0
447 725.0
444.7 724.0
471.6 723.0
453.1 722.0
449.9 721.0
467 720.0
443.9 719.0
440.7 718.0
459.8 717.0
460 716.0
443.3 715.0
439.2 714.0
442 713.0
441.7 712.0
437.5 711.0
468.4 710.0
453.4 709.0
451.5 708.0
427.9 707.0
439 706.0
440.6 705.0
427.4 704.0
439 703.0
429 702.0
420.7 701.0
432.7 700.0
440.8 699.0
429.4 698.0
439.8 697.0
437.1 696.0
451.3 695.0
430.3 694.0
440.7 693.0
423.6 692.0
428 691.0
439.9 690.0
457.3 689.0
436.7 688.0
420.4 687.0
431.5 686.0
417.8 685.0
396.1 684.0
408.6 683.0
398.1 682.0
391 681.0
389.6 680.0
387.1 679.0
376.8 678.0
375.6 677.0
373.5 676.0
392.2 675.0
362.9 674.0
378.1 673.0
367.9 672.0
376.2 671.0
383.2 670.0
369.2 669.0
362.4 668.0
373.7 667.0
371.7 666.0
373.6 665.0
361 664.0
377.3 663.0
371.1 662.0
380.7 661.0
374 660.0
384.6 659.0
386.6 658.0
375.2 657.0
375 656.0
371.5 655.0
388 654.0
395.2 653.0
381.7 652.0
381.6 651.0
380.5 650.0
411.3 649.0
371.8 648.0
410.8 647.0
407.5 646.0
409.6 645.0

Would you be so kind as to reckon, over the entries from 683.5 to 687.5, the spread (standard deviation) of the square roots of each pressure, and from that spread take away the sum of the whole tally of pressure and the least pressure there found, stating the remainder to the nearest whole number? -2062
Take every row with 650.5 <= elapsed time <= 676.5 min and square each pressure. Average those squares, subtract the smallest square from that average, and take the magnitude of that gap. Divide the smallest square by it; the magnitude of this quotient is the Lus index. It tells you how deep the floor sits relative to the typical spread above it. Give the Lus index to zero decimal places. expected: 11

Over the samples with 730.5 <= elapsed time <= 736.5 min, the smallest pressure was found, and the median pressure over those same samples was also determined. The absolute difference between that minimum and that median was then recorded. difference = 24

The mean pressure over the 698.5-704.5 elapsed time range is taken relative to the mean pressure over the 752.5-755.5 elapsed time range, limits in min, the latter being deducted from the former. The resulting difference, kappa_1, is 18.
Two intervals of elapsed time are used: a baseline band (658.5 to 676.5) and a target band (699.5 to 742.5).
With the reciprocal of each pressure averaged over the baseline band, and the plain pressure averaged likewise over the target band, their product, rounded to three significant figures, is 1.21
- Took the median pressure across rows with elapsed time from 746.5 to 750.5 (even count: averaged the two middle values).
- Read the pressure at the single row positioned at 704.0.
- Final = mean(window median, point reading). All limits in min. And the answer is 421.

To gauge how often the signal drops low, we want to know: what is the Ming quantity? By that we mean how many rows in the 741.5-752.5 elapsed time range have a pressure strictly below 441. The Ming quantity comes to 11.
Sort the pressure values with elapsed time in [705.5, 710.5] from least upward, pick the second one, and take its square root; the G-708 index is 21.0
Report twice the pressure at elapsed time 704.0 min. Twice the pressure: 855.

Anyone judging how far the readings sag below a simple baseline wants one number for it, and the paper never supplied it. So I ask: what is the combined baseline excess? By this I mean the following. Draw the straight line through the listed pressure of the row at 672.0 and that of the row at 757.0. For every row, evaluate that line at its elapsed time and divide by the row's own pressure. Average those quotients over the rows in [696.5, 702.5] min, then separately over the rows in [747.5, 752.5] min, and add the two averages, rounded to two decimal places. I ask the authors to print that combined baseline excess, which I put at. 1.98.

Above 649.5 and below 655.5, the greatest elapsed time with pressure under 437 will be 655.0 min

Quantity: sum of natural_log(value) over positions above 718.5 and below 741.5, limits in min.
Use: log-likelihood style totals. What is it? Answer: 141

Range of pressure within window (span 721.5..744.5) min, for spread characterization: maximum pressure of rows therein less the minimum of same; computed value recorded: 102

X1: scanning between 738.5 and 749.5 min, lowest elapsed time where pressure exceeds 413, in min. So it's 739.0 min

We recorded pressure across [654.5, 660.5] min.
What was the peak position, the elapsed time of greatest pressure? 658.0 min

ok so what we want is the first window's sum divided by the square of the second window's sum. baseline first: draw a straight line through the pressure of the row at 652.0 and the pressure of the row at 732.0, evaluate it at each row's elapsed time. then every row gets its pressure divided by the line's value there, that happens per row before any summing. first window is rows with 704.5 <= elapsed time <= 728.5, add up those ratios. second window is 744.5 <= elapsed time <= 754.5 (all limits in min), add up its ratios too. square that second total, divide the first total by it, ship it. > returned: 0.36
